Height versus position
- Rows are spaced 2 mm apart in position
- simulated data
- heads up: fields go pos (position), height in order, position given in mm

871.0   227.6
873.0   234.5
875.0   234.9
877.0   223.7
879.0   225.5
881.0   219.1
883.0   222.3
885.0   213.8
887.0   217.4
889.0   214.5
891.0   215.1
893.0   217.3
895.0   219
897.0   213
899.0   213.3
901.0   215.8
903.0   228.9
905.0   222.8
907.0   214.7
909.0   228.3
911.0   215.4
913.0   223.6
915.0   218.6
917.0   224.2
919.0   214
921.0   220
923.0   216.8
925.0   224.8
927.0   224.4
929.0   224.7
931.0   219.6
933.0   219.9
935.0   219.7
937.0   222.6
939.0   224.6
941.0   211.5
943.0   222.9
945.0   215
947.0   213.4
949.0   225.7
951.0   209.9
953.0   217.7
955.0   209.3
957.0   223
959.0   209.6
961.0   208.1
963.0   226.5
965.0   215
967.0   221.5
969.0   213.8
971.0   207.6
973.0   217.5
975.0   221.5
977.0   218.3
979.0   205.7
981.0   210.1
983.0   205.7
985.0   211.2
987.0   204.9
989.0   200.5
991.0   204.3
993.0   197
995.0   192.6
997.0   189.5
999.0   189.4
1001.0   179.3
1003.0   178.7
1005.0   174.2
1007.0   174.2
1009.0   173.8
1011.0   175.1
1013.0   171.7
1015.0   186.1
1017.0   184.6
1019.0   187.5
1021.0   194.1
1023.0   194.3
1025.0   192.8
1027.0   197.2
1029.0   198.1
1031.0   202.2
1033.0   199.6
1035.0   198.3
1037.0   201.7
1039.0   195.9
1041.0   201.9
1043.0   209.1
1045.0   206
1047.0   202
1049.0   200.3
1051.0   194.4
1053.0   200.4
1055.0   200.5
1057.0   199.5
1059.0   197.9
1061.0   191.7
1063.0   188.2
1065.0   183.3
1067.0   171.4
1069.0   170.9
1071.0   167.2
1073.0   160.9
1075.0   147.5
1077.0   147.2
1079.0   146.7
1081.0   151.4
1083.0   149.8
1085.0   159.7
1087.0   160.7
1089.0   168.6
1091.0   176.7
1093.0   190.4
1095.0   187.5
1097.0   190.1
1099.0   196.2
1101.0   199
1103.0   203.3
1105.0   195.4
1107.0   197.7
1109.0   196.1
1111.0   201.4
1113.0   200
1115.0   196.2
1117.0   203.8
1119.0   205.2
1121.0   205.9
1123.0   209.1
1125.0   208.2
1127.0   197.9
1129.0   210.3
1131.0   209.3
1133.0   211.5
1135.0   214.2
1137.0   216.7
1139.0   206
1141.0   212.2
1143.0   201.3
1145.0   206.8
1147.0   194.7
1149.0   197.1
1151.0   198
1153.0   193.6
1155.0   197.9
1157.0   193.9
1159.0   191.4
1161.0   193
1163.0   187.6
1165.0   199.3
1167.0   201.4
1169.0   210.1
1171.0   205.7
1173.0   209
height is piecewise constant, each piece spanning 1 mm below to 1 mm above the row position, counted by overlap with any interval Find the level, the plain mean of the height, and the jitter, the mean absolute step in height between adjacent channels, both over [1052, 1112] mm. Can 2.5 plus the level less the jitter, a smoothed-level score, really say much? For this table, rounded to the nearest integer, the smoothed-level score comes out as 178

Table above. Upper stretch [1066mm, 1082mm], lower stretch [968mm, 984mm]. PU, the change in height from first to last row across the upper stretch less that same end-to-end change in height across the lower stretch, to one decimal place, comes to -11.9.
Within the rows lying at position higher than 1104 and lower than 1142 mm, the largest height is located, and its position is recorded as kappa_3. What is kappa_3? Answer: 1137.0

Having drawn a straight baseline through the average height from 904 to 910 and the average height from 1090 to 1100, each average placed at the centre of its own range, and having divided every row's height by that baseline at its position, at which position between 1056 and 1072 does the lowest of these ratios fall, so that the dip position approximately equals 1071.0 mm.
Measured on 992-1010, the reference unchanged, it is 1005.0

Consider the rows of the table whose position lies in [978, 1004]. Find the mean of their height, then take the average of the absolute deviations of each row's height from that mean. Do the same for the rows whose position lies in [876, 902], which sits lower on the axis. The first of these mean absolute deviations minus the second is 5.8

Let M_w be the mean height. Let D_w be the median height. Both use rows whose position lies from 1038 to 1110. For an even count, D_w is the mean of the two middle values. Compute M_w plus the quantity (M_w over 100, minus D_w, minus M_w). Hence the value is -189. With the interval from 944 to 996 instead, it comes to -209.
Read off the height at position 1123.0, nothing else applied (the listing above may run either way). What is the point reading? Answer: 209.1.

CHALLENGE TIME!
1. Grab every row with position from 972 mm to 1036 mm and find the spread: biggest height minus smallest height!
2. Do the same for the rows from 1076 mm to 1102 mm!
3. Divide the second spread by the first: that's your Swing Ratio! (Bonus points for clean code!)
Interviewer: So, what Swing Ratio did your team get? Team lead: 1.1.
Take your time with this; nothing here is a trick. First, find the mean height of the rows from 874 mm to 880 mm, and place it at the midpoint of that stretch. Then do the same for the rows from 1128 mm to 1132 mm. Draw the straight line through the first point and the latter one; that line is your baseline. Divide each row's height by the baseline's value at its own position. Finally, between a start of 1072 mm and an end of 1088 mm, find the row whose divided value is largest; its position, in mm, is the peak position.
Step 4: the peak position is 1087.0 mm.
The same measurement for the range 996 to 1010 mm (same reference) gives 999.0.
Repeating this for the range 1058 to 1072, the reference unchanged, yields 1059.0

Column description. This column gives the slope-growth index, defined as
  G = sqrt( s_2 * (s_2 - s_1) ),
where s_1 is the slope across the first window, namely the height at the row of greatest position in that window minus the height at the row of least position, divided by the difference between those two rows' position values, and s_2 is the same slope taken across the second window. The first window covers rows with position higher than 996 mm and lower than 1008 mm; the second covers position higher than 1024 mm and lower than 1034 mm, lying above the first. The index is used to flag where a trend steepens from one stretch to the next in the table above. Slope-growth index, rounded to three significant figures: 1.42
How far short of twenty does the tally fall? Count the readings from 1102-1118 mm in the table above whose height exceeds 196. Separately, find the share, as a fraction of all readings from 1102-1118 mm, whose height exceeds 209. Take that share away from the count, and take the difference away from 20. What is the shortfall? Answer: 13.00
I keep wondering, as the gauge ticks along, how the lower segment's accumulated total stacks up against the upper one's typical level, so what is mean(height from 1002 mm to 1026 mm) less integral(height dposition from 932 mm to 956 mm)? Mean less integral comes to -5042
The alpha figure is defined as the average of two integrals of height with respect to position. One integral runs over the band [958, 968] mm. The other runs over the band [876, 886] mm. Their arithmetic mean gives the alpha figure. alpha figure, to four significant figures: 2185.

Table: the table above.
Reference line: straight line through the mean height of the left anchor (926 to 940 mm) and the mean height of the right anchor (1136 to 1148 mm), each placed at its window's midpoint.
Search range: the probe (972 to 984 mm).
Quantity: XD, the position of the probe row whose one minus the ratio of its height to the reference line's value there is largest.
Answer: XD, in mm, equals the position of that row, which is 979.0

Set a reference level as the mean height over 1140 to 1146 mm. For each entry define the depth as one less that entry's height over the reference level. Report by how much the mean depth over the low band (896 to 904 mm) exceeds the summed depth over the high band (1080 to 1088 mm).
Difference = -1.0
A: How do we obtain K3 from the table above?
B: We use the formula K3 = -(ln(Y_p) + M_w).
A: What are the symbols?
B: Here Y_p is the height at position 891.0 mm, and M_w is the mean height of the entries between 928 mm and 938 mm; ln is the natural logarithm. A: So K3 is -227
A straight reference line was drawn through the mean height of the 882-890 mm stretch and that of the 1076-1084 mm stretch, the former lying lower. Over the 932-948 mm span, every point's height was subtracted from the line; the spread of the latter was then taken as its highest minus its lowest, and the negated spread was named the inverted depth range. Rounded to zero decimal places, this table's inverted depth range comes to -12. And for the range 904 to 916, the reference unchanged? -14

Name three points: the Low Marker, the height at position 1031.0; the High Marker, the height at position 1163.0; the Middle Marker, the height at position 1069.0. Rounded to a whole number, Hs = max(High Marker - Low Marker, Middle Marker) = 171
